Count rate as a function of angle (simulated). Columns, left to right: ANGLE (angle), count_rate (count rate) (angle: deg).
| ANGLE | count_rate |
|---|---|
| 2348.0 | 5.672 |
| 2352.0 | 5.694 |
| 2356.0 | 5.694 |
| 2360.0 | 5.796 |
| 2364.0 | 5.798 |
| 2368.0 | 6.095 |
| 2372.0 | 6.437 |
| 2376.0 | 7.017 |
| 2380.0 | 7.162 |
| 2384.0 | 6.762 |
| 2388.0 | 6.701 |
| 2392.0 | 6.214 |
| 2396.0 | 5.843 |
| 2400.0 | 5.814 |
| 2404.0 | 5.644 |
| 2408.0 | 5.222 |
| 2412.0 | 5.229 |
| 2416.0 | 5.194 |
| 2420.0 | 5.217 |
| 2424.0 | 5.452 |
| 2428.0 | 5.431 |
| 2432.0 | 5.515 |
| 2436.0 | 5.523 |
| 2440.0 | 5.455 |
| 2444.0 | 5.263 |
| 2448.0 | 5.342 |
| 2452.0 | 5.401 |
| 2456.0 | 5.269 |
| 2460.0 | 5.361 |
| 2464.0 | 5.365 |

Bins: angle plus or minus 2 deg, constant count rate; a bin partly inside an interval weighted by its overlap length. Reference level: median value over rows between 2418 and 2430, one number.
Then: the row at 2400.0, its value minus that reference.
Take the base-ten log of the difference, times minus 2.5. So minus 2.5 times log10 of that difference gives 1.0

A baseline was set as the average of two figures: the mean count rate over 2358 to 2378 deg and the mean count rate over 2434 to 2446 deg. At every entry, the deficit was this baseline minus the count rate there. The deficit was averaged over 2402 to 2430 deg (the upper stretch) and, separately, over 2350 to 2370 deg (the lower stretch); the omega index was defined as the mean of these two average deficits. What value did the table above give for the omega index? 0.24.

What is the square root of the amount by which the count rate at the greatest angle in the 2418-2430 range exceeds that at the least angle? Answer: 0.46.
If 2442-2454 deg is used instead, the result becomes 0.37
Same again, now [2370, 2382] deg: 0.85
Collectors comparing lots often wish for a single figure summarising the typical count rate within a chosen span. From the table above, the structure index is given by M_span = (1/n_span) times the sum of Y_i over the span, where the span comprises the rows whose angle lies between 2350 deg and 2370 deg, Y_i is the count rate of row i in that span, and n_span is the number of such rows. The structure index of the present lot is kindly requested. 5.8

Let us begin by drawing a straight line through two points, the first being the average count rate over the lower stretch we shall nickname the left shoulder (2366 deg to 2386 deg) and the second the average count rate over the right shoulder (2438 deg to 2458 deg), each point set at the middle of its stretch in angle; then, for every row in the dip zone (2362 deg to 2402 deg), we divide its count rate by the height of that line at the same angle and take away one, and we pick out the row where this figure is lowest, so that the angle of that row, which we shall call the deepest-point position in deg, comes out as 2364.0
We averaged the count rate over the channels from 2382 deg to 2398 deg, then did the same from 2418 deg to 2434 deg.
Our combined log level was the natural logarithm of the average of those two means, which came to 1.77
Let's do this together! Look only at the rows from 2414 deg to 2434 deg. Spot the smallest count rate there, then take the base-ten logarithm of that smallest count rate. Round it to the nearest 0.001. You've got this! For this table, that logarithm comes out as 0.716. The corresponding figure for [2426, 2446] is 0.721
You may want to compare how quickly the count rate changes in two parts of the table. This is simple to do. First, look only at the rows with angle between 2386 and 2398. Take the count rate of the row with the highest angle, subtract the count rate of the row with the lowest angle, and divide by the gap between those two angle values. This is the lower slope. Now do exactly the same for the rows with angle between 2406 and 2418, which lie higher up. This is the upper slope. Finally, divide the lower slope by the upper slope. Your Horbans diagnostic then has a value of 30.6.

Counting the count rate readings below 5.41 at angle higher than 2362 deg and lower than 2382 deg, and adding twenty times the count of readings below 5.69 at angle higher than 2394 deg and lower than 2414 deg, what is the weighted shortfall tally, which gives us 60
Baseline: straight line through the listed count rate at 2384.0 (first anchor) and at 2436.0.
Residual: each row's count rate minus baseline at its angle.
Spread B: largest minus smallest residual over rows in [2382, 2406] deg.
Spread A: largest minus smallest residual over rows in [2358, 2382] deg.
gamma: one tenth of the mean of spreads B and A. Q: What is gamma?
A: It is 0.126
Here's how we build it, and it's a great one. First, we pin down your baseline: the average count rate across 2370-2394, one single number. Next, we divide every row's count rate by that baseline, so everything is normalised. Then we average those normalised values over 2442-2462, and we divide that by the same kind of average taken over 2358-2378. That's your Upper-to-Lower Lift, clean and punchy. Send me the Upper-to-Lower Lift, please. 0.86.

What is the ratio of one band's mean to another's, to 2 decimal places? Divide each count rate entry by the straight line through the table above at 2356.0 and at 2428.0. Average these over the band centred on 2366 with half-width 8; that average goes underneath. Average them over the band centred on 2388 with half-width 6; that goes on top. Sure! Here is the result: 1.10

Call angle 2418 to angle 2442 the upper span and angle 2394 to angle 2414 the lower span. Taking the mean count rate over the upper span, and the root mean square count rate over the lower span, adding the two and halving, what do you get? 5.49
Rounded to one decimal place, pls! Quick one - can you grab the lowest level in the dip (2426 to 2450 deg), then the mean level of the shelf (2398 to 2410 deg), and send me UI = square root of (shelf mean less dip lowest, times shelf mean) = 1.3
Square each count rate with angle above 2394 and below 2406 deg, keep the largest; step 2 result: 34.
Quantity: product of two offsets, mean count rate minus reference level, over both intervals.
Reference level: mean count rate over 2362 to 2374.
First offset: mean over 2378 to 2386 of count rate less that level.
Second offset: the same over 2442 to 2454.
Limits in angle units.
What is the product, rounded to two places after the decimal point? -0.66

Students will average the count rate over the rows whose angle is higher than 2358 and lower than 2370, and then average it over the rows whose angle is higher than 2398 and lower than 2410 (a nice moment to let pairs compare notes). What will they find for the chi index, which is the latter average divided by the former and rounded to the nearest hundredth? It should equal 0.94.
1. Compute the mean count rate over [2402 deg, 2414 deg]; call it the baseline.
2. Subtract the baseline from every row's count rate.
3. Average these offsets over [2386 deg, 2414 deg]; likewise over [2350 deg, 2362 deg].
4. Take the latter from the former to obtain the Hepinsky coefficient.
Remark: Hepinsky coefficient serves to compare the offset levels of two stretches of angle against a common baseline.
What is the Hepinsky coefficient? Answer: 0.08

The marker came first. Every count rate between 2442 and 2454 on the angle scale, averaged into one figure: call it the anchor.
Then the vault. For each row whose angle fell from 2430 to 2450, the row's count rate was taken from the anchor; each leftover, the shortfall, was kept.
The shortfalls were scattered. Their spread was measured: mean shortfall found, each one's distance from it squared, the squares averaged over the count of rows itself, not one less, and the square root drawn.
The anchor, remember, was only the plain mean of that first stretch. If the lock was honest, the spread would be 0.1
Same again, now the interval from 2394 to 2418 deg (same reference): 0.3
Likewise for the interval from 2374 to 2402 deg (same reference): 0.5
